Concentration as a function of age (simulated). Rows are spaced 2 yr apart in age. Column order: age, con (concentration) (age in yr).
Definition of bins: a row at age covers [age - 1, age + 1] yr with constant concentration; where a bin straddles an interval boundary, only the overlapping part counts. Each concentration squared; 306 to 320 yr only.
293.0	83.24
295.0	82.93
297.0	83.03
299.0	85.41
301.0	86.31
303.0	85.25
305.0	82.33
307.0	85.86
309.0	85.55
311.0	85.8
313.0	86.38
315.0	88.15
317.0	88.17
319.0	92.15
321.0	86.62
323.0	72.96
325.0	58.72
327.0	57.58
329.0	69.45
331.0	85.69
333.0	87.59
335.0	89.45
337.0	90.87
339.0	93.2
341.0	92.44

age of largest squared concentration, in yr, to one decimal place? 319.0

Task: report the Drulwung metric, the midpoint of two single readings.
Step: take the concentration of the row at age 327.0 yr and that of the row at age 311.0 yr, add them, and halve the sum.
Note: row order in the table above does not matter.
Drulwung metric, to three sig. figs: 71.7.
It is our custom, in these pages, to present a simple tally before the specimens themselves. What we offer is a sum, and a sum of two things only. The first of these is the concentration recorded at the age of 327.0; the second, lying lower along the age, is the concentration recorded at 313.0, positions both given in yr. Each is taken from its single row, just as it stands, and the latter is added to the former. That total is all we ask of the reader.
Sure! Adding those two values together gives 144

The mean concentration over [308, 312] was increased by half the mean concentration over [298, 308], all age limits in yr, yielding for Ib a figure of 128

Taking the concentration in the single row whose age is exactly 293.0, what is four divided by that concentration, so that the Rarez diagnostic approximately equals 0.048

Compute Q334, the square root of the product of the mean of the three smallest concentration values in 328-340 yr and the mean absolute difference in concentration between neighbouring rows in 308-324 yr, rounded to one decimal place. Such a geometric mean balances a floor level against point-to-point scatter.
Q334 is 17.3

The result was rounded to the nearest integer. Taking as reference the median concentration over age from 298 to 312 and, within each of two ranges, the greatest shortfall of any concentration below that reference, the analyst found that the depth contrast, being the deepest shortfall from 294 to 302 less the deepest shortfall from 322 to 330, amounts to -25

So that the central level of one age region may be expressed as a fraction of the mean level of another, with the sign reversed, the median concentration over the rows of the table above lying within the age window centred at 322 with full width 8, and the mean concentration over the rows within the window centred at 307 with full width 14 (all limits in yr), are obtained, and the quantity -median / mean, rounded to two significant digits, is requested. -0.93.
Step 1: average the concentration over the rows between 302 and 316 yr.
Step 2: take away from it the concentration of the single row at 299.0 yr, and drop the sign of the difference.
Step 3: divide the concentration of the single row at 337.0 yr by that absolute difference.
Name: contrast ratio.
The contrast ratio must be 439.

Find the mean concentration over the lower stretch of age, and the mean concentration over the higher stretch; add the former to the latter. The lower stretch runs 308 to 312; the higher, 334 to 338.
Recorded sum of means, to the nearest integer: 176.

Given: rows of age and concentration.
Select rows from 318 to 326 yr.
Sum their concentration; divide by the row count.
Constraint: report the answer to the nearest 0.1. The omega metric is 77.6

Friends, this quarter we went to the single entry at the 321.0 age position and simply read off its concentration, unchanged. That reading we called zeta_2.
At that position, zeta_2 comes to 86.62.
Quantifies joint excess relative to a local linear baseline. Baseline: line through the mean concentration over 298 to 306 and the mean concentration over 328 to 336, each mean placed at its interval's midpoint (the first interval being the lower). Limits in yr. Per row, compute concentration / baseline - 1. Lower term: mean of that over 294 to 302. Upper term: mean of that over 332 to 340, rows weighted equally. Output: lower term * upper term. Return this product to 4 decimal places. -0.0007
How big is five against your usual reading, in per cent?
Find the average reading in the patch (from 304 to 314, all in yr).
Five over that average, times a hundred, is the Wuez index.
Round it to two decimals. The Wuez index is 5.87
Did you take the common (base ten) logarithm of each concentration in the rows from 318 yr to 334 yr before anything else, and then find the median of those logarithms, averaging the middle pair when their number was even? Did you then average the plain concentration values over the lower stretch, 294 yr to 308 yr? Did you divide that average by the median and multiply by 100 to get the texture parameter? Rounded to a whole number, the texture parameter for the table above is 4449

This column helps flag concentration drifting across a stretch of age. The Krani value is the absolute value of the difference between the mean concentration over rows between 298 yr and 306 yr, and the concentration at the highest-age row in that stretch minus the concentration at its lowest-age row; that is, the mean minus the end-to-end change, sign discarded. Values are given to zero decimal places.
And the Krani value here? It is 88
